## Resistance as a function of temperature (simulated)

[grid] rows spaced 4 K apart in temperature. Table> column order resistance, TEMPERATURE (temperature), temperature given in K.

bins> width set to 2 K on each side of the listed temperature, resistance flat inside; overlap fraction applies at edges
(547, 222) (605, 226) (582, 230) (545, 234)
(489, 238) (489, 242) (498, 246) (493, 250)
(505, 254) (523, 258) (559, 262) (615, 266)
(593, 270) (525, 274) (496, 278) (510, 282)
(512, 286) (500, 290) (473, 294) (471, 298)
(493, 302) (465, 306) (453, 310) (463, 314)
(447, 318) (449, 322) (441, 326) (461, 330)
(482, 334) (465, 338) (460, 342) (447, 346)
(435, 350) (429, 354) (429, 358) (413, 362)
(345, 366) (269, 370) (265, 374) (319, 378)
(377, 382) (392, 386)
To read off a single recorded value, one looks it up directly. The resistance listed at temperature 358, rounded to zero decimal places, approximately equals 429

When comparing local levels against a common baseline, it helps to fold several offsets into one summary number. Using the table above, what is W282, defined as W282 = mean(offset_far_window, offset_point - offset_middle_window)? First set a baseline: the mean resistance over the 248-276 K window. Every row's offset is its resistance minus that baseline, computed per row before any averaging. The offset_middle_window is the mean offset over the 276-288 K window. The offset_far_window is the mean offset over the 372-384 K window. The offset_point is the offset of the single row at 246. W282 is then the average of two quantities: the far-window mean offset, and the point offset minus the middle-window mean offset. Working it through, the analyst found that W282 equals -116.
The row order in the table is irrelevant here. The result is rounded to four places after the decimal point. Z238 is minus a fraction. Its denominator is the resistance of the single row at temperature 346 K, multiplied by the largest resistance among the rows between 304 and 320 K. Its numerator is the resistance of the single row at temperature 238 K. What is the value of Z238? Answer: -0.0024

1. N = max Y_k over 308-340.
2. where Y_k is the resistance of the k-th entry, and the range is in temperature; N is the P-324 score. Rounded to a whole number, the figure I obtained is 482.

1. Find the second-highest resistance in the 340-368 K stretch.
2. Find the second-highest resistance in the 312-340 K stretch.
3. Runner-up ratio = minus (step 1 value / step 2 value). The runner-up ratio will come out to -0.96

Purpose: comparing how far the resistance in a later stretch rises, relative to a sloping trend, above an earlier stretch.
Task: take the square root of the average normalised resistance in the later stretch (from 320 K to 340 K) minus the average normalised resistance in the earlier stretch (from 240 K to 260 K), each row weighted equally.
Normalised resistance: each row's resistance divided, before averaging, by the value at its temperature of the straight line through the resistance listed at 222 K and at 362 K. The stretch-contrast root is 0.27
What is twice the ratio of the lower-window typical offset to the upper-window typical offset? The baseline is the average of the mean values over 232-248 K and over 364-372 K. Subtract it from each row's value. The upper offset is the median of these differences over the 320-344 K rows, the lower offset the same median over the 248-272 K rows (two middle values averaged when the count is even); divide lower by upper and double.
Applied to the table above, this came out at 5.0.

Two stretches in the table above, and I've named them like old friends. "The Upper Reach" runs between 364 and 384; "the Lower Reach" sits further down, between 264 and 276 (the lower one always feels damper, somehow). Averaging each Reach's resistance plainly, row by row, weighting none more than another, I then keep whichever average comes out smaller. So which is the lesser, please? 315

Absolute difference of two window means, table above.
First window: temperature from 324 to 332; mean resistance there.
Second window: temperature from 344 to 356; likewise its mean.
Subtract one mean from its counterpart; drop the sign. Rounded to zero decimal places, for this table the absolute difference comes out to 14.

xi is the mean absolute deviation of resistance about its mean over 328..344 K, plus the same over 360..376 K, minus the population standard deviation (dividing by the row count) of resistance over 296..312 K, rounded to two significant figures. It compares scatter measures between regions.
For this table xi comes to 49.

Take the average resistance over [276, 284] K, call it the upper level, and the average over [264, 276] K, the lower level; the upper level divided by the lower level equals 0.87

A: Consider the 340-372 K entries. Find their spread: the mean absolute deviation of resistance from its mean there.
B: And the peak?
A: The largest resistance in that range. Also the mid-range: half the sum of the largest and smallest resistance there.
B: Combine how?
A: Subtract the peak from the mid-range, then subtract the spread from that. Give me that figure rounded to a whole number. -144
